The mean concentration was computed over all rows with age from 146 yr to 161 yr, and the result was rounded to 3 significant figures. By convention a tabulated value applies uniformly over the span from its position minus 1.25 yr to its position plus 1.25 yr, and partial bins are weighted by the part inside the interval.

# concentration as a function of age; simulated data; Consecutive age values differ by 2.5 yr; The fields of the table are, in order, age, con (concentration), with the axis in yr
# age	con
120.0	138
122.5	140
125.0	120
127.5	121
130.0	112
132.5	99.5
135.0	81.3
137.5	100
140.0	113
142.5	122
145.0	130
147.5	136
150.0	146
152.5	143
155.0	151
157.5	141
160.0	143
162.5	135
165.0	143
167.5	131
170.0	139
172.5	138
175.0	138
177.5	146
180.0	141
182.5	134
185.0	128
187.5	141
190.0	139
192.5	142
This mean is 143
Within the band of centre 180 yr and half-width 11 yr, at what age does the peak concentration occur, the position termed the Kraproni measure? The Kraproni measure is 177.5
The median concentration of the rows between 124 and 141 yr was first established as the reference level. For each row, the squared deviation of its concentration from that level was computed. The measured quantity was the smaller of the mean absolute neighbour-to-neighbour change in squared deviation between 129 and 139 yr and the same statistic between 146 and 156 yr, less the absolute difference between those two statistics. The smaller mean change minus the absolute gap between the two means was 310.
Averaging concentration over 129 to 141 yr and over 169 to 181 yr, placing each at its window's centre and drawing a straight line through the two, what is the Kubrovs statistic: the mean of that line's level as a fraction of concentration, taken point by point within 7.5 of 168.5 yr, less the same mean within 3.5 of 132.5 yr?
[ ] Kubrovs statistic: -0.05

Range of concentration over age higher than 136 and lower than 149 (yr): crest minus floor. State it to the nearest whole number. 36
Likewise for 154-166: 16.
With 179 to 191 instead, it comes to 13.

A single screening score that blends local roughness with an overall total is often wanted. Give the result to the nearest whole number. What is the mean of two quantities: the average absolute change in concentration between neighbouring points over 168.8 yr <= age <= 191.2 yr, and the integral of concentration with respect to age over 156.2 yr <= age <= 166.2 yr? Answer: 705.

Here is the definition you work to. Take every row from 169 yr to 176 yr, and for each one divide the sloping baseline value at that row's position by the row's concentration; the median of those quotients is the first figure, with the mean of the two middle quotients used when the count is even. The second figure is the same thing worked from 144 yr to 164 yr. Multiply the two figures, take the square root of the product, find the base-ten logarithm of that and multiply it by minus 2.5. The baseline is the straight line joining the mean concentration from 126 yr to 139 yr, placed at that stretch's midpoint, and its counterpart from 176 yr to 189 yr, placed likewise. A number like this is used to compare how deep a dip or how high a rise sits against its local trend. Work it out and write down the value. 0.12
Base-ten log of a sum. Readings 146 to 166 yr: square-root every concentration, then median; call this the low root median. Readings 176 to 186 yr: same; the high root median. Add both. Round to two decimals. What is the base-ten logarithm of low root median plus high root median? 1.37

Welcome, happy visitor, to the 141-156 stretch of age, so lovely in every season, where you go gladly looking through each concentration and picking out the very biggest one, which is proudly 151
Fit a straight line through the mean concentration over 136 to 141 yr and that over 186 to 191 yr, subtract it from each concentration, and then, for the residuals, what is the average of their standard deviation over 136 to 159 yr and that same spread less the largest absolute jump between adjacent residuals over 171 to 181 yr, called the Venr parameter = 9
